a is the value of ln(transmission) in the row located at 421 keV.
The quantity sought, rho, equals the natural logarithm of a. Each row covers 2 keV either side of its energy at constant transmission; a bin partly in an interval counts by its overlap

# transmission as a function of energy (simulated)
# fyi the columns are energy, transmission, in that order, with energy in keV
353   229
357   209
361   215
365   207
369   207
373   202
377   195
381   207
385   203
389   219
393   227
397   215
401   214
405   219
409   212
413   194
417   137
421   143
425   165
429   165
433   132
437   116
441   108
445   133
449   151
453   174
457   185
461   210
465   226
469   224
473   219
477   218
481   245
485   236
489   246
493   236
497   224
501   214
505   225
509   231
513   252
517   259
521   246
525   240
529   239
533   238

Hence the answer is 1.60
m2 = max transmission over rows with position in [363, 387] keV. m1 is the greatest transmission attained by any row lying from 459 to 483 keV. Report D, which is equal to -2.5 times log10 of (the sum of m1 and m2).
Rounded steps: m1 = 245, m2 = 207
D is -6.638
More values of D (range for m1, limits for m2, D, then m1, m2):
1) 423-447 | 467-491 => -6.535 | 165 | 246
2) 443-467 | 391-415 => -6.640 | 226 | 227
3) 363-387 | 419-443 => -6.426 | 207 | 165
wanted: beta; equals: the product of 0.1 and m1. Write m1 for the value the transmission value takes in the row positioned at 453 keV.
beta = 17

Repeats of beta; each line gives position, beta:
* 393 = 23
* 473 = 22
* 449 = 15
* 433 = 13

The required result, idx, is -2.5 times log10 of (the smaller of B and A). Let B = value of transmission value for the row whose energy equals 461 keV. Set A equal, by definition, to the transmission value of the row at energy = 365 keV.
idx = -5.790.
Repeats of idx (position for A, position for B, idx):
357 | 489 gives -5.800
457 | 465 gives -5.668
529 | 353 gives -5.900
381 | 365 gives -5.790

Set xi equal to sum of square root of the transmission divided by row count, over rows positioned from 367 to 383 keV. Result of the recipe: 14.2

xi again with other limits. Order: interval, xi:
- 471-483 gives 15.1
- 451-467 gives 14.1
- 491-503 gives 15.0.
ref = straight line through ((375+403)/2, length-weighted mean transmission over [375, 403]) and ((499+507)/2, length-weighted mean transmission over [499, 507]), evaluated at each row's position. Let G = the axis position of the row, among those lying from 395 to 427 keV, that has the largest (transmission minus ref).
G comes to 405 keV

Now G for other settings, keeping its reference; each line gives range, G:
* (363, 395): 393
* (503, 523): 517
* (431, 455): 453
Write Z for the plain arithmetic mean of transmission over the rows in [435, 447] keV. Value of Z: 119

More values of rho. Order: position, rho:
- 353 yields 1.69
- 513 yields 1.71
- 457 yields 1.65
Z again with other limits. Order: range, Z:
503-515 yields 236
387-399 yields 220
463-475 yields 223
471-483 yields 227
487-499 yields 235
